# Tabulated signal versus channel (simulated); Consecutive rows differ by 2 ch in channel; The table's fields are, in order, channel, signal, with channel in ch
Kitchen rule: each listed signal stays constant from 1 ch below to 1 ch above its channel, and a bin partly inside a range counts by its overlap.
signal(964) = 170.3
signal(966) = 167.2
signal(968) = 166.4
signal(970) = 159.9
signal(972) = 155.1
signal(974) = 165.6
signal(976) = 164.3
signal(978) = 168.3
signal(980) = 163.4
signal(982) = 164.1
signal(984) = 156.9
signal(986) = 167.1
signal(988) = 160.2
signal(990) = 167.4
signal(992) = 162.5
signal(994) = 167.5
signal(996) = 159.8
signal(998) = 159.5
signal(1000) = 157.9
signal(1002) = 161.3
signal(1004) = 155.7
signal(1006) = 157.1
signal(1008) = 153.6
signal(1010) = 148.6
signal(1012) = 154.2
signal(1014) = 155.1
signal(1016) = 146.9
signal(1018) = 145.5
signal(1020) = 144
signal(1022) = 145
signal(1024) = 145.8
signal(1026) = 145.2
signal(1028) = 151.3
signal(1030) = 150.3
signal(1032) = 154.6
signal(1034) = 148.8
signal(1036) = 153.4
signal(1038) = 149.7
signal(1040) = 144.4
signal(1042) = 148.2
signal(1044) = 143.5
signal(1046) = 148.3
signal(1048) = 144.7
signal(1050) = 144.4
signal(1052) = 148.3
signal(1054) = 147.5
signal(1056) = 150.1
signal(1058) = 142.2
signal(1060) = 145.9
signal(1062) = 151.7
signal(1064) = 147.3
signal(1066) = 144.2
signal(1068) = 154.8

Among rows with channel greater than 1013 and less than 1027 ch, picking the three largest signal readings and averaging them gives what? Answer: 149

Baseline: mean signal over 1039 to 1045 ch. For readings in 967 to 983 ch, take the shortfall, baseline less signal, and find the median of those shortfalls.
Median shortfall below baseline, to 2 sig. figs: -19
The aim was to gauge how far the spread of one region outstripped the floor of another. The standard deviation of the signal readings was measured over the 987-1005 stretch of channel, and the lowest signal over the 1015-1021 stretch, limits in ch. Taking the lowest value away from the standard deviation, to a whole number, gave -140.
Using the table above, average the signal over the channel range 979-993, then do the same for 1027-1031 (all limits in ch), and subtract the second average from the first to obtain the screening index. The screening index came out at 12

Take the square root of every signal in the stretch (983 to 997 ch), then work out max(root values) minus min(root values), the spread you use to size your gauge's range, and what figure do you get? 0.42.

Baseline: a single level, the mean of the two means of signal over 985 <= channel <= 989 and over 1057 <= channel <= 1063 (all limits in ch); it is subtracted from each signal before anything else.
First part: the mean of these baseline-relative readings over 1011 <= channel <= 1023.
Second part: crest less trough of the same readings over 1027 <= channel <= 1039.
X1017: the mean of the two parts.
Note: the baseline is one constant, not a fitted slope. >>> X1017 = 0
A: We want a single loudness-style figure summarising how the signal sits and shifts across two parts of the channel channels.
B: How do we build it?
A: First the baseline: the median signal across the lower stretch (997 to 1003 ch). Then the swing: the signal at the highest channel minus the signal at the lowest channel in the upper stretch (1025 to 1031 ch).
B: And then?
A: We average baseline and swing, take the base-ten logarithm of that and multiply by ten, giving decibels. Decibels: 19.2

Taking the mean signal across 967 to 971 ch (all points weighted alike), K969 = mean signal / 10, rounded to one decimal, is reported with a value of 16.3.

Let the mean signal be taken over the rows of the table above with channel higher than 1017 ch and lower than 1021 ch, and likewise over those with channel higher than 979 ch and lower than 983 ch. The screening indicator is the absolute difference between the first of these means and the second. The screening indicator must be 19.0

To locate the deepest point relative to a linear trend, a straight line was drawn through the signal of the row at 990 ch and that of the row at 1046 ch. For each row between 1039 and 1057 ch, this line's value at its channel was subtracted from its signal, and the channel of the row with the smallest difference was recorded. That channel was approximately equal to 1040 ch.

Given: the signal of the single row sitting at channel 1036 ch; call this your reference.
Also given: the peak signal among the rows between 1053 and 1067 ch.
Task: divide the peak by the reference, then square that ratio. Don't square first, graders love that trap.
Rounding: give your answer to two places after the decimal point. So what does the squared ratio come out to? 0.98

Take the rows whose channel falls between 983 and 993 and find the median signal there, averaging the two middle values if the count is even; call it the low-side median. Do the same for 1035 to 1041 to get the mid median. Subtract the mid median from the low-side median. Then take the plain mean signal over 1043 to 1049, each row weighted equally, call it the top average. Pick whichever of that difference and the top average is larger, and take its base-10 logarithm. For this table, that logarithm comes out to 2.16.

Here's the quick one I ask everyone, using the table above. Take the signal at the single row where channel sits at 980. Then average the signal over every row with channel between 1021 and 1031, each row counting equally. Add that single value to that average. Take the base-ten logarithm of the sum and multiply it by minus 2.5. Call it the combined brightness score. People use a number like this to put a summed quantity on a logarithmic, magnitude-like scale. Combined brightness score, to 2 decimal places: -6.23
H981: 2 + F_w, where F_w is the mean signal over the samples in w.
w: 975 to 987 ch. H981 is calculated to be 166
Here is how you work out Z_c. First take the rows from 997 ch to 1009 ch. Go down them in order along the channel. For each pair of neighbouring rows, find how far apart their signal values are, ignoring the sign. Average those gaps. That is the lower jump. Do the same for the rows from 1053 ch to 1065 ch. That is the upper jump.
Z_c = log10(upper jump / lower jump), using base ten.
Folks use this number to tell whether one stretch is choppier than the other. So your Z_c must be 0.20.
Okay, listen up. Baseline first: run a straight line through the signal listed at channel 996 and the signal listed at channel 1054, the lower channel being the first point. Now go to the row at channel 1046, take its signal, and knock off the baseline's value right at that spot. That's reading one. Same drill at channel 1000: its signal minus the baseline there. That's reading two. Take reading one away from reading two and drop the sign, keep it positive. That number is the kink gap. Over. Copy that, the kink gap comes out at 0.2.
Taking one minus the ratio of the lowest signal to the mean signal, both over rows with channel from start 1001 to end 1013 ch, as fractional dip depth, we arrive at 0.0418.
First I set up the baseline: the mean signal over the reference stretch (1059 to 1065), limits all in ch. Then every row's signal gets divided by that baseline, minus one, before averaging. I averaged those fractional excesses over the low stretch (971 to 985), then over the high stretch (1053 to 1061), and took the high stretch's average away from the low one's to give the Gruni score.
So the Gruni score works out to 0.11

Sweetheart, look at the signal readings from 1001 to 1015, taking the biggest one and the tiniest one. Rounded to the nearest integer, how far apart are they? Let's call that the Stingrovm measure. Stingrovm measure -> 13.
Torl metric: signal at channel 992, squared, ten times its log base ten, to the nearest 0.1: 44.2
